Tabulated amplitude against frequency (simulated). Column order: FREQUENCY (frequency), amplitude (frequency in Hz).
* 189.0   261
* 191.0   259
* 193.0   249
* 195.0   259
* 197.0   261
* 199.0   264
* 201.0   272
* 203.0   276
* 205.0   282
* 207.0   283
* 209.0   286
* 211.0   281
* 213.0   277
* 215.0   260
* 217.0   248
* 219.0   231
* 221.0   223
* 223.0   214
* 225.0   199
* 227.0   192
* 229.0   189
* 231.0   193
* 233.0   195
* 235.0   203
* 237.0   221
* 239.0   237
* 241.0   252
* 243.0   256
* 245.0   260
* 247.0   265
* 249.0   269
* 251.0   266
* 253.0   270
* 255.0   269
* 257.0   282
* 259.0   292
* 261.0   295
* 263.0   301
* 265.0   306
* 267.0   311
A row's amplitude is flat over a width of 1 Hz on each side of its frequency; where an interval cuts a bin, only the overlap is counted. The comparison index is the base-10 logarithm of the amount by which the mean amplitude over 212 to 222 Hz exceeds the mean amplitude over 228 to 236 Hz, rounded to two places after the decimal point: 1.72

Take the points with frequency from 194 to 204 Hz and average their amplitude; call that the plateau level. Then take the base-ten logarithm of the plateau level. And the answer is 2.426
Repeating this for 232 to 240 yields 2.330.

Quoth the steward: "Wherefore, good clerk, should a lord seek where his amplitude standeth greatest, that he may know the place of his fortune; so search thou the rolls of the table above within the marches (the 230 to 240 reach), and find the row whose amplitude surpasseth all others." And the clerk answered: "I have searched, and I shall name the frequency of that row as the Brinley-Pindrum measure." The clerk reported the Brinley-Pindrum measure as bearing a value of 239.0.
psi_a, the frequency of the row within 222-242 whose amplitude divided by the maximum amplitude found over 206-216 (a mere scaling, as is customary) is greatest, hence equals 241.0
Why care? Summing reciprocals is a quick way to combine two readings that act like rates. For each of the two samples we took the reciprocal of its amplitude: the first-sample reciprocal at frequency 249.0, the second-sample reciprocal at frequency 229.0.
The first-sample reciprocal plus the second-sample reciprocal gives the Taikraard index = 0.0090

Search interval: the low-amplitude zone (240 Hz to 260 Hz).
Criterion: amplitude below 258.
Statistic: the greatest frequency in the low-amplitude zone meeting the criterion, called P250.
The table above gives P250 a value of 243.0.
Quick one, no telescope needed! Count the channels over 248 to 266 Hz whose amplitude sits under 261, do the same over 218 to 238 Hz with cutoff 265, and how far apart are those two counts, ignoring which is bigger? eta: 10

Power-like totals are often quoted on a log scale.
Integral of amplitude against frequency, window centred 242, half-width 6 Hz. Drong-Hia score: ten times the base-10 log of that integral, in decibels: 34.7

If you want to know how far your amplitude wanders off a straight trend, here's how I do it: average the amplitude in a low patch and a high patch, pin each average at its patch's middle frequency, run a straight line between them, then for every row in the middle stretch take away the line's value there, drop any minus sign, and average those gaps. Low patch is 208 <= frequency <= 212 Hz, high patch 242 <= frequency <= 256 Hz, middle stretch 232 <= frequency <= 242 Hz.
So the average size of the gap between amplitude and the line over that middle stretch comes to 49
